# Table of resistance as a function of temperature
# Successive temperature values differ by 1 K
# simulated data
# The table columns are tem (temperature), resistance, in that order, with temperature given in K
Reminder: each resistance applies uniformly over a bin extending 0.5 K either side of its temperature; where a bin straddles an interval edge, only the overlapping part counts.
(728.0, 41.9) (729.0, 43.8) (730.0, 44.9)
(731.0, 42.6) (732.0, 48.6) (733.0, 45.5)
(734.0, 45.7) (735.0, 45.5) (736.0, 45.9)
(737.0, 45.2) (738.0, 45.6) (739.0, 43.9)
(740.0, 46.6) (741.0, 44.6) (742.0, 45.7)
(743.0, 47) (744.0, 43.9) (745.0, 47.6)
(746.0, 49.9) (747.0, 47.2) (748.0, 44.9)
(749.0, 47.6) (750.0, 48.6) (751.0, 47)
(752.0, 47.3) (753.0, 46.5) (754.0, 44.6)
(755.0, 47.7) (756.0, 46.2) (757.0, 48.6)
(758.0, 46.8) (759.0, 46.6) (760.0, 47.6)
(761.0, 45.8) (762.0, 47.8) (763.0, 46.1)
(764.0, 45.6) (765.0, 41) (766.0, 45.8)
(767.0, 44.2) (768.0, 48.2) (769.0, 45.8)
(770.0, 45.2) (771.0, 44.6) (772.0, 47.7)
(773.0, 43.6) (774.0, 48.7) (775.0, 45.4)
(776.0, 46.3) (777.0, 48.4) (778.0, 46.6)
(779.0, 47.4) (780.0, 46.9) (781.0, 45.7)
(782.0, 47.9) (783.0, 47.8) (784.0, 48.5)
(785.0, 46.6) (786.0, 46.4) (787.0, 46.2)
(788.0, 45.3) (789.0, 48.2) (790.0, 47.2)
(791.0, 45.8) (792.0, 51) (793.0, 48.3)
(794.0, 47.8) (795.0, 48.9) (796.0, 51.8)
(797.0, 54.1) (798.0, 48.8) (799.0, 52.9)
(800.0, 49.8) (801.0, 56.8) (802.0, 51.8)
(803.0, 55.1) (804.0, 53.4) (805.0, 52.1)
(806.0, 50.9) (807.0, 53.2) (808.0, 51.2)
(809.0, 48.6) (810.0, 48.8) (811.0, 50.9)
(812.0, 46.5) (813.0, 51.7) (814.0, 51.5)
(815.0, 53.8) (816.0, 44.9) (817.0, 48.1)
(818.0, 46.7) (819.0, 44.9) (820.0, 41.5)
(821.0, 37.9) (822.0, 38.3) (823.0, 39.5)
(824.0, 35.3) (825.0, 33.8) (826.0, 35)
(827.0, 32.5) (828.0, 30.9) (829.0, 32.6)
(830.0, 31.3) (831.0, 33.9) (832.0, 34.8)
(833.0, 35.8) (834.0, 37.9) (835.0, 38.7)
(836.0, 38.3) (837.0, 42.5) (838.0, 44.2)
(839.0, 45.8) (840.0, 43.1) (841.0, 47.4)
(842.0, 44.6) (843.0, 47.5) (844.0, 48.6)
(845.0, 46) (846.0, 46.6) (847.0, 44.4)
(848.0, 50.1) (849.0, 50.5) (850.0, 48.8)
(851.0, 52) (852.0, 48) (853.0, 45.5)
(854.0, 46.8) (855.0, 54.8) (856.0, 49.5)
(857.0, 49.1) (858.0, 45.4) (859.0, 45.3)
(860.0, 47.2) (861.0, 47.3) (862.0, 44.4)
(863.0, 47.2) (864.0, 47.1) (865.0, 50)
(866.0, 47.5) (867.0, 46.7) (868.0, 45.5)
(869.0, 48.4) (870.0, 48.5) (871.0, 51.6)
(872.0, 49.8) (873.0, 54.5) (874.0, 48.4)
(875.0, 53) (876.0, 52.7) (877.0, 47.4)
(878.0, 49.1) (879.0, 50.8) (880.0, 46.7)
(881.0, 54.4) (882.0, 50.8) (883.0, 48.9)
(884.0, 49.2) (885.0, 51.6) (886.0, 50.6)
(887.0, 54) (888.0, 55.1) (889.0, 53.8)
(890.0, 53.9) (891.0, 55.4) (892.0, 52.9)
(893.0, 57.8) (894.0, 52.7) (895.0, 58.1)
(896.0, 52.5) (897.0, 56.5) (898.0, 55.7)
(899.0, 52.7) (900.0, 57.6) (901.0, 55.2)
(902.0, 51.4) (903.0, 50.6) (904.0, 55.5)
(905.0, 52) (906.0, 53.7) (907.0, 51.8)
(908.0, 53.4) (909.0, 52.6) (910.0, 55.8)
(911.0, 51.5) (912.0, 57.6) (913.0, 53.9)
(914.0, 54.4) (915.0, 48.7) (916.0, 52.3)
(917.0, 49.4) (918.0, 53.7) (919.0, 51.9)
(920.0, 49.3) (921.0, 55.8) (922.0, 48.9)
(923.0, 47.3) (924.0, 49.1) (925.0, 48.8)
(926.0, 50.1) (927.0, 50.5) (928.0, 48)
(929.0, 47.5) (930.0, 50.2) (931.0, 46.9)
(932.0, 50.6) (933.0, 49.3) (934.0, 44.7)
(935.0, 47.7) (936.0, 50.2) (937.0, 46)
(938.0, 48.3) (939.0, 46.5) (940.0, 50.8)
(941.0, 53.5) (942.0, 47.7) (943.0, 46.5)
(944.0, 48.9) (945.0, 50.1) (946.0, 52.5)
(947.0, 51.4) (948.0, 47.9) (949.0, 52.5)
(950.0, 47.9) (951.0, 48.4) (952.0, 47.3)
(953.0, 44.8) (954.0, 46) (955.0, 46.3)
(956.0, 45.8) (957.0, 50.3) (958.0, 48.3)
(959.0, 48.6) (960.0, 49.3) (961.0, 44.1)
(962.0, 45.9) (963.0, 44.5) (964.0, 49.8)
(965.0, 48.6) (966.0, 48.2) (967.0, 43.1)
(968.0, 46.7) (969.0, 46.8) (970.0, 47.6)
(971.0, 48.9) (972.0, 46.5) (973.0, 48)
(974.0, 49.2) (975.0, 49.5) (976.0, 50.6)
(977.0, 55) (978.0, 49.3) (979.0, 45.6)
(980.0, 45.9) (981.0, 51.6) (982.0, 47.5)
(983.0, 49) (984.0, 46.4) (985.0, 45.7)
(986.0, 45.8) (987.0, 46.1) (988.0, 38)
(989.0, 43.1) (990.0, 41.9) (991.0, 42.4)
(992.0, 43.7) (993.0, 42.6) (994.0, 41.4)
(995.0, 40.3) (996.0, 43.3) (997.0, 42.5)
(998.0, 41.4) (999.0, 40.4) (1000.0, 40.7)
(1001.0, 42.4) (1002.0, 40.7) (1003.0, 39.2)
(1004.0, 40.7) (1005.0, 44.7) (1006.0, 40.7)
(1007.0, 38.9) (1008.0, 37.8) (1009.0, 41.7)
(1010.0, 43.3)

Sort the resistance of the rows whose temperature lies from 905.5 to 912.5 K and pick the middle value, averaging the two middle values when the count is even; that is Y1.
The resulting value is 53.4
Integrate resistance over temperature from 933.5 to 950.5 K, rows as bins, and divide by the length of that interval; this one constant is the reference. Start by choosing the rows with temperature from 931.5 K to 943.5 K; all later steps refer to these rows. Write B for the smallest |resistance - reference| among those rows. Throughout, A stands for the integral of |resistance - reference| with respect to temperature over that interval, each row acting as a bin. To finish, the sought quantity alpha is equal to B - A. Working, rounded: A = 25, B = 0.29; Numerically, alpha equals -25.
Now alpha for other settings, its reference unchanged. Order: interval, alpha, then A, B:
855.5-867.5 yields -24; 25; 0.09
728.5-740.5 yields -44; 44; 0.41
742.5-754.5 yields -27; 28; 0.41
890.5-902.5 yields -68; 70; 2.39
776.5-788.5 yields -24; 24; 0.51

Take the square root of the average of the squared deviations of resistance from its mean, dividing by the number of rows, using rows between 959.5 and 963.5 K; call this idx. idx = 2.0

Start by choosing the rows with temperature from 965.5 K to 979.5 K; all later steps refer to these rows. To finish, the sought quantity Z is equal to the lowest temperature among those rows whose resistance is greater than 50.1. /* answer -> 976.0 K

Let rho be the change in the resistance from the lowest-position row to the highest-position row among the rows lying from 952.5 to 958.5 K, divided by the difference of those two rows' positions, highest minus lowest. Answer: 0.70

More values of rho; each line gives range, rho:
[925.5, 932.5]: 0.08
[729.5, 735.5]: 0.12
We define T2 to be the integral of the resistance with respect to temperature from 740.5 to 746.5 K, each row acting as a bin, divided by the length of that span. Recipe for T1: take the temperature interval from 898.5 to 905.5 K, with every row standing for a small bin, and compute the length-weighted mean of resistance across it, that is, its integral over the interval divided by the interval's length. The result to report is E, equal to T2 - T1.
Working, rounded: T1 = 54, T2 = 46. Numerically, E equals -7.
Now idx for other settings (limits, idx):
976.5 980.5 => 3.8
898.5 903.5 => 2.6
